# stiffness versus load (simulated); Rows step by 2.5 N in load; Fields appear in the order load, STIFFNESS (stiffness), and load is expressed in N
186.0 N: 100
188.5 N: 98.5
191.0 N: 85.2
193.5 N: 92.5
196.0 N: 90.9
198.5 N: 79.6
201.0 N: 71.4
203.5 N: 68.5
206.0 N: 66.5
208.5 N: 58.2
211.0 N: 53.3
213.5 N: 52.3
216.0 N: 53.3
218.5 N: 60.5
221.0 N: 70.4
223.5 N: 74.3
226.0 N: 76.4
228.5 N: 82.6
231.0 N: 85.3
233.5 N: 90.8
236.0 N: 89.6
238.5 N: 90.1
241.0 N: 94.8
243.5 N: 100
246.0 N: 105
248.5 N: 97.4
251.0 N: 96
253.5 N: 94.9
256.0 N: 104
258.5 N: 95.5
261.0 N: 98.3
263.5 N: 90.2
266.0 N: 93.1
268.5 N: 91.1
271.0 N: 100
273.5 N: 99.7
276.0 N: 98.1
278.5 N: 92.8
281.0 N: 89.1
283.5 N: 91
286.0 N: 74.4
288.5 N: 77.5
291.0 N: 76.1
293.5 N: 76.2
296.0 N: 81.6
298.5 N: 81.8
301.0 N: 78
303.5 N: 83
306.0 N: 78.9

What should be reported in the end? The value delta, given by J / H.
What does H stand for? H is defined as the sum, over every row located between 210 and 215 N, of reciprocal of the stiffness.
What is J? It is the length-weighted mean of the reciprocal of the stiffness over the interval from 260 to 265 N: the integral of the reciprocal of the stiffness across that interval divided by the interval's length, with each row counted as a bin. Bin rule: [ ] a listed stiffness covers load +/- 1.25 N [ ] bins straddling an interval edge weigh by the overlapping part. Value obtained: 0.281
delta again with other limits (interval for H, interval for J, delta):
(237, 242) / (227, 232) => 0.554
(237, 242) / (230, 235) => 0.524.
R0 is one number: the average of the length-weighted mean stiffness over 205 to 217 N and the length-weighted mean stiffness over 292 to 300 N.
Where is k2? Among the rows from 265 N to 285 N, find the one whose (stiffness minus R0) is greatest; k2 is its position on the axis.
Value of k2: 271.0 N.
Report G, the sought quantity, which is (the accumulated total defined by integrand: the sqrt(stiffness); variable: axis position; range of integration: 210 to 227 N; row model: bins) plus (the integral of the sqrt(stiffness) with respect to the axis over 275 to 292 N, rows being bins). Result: 291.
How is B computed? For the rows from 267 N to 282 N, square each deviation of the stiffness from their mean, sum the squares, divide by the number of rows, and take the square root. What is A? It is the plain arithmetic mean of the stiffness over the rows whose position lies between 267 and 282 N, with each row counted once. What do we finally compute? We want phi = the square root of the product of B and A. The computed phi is 20.2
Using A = 95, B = 4.3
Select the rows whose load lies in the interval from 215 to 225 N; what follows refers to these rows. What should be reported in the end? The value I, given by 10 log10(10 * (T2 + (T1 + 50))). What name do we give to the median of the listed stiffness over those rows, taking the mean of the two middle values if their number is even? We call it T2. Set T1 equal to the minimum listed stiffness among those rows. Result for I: 32.3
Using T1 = 53.3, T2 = 65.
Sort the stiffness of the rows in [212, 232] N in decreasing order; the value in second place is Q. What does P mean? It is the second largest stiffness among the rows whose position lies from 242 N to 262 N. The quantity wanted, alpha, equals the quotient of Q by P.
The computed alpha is 0.79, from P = 104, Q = 82.6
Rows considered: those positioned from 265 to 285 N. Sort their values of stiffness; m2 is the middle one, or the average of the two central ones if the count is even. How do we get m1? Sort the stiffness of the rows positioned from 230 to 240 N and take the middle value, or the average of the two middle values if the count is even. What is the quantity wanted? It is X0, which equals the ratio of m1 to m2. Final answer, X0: 0.97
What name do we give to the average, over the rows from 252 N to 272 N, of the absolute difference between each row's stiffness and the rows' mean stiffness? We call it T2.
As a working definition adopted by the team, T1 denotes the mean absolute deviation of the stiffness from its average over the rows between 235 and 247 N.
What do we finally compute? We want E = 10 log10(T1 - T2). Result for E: 2.1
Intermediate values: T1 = 5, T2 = 4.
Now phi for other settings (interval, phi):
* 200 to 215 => 21.5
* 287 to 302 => 13.5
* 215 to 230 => 26.2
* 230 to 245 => 20.6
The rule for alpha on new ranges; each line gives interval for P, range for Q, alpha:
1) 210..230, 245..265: 1.36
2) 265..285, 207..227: 0.75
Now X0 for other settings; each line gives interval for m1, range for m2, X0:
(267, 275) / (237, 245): 1.05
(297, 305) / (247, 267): 0.85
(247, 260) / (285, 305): 1.23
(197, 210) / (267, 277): 0.69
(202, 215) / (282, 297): 0.76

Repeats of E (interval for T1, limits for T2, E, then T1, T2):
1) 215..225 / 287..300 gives 7.2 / 8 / 2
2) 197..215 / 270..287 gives 3.0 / 8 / 6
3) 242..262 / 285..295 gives 3.5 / 3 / 1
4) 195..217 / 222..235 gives 7.2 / 10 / 5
